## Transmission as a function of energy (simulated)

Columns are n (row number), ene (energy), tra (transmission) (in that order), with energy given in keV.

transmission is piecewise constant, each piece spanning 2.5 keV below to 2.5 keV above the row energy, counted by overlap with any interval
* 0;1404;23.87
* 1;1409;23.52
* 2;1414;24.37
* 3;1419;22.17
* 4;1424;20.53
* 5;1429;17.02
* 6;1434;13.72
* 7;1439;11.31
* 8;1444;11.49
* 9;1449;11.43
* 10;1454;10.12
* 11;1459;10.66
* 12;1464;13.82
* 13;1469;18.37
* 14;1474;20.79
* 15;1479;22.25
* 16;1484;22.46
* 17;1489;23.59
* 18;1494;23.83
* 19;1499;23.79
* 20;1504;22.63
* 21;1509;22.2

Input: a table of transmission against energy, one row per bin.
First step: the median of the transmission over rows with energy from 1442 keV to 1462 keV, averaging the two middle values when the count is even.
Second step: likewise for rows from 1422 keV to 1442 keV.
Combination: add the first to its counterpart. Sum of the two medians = 26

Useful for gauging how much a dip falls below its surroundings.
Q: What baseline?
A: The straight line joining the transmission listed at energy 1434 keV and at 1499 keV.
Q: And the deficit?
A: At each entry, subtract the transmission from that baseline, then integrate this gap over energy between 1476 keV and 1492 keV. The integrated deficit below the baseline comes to -20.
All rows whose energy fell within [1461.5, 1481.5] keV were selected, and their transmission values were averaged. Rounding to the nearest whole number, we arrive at 19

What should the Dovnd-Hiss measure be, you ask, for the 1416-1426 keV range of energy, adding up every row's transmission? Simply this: 43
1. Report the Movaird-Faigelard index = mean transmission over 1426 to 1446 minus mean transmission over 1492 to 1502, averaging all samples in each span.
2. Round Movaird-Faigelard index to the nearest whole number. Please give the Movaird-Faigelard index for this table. -10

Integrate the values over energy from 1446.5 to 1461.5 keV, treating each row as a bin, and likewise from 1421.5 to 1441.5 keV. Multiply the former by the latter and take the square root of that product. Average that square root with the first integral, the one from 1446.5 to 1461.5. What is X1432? 193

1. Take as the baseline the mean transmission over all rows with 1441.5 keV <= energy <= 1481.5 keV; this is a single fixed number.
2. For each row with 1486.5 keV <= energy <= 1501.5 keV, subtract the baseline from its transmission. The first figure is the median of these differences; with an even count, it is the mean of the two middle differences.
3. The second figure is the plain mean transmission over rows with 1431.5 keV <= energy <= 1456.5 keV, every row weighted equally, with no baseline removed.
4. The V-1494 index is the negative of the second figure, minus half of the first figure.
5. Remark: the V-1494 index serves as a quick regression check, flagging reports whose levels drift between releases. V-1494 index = -16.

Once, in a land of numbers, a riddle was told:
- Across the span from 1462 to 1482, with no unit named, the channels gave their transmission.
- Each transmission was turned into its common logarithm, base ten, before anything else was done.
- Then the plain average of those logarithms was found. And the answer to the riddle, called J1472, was 1.27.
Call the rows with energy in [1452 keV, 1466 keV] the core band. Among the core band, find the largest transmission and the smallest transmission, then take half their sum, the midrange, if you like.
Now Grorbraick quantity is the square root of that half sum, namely 3.5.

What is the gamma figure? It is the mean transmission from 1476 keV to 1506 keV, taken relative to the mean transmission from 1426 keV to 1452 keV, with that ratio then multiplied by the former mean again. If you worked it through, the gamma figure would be 41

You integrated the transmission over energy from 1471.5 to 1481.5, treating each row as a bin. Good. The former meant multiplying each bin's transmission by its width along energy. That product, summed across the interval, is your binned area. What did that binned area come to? 215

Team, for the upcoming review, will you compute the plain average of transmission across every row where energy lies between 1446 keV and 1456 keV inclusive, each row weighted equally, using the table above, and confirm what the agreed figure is 11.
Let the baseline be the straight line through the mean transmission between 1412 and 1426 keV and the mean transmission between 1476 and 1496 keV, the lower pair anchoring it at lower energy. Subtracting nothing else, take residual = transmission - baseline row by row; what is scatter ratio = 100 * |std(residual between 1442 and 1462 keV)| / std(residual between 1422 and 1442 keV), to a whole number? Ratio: 17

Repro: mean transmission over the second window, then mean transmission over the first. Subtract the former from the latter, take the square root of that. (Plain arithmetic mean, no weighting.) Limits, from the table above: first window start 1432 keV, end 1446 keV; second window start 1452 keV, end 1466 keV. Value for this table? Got 0.8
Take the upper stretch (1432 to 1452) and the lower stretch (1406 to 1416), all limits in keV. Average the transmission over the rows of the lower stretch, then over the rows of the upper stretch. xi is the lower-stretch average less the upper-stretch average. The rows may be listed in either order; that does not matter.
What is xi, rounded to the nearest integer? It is 12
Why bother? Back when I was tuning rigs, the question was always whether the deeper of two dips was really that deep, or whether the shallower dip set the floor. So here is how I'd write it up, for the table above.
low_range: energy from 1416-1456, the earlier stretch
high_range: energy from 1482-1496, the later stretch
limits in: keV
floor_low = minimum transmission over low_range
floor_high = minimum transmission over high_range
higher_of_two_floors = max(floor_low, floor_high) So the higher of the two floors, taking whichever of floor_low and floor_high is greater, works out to 22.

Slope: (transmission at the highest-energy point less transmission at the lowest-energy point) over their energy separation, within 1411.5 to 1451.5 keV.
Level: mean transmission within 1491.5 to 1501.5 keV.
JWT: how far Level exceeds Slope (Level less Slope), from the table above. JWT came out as 24.2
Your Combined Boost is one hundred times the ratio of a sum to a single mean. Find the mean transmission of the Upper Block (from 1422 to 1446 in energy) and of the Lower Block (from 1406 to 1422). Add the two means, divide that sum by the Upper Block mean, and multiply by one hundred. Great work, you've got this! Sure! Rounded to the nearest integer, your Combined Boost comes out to 258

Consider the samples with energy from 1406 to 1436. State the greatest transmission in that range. 24.37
